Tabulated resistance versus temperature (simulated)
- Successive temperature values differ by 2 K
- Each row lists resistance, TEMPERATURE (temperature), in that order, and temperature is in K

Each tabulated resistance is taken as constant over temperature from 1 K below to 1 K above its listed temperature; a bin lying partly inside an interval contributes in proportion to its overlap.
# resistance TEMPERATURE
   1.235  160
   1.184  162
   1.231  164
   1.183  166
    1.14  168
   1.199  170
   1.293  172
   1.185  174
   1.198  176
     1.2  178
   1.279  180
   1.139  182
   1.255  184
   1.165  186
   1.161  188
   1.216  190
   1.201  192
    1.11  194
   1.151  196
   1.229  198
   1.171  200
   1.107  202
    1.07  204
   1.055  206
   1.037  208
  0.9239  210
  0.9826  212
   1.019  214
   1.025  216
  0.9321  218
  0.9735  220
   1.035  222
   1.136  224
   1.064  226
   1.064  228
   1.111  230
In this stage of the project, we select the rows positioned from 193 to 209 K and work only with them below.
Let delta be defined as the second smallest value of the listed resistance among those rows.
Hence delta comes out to 1.055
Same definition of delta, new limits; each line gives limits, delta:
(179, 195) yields 1.139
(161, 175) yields 1.183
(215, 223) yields 0.9735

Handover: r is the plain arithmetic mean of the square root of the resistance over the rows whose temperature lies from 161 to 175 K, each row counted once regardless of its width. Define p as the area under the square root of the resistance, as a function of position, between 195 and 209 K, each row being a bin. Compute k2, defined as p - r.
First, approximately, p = 14.8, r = 1.10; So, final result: 13.7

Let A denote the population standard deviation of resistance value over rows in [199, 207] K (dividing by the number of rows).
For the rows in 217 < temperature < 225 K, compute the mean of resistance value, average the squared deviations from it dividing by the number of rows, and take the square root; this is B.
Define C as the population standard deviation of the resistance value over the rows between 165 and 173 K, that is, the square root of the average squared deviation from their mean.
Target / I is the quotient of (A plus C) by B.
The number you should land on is 1.31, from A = 0.045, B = 0.077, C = 0.056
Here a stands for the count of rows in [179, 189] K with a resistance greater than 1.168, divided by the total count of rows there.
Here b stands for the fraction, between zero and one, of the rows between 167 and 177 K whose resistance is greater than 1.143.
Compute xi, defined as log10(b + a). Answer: 0.08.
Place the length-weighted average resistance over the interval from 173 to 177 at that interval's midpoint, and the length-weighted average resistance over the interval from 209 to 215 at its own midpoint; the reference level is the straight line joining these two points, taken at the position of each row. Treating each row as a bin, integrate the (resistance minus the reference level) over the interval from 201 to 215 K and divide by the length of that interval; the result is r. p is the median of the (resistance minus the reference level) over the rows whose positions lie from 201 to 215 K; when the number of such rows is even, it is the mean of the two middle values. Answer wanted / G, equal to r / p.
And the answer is 0.7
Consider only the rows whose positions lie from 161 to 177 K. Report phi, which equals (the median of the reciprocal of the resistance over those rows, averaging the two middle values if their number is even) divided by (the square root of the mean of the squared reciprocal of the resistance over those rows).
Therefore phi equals 1.007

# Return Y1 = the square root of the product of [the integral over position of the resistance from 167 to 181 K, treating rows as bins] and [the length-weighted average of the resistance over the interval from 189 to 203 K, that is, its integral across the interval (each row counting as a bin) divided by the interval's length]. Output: 4.46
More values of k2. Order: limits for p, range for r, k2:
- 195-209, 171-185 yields 13.7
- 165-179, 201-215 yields 14.3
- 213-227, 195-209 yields 13.1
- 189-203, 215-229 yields 14.1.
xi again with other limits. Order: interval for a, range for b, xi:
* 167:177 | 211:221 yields -0.10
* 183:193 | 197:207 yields 0.00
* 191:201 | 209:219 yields -0.22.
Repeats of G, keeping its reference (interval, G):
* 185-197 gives 1.1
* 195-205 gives 1.2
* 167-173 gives 0.5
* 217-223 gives 1.1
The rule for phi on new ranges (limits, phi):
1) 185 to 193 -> 1.002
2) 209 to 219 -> 0.991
